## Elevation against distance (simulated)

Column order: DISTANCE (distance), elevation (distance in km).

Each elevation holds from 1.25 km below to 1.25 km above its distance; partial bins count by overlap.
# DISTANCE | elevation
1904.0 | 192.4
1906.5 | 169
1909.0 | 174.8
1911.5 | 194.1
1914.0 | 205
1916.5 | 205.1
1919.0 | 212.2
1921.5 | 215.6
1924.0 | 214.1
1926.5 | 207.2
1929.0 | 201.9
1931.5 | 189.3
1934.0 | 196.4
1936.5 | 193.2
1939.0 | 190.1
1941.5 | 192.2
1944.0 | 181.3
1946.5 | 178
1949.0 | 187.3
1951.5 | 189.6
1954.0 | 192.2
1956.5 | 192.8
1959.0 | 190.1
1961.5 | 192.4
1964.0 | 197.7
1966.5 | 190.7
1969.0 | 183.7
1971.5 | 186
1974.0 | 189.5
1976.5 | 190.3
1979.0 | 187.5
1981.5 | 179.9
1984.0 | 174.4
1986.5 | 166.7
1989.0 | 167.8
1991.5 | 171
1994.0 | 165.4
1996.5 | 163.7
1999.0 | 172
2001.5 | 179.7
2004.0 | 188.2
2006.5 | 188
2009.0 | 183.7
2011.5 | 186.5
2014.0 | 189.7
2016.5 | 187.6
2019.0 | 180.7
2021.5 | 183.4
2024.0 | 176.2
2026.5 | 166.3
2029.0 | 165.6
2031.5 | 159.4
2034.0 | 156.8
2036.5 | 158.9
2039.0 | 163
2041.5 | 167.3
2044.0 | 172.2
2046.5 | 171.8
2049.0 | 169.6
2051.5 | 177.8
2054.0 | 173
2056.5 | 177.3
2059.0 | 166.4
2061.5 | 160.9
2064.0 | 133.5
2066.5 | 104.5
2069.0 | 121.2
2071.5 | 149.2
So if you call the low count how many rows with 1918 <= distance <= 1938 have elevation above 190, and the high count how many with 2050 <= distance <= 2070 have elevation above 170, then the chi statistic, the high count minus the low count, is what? -4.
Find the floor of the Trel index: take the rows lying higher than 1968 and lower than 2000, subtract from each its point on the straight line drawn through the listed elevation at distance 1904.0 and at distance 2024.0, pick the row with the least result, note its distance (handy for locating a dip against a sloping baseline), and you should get 1996.5 km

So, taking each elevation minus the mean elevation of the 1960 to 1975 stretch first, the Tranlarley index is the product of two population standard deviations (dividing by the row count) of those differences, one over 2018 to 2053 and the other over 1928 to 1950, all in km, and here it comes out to 55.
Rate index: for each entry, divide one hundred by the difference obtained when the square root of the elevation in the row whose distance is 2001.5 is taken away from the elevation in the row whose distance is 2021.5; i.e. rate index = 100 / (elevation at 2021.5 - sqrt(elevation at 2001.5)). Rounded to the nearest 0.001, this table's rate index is 0.588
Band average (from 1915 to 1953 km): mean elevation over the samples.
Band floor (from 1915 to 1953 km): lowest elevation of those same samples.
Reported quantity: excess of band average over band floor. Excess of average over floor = 19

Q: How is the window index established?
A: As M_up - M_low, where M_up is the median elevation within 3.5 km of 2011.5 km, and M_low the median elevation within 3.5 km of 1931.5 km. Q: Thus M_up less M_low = -10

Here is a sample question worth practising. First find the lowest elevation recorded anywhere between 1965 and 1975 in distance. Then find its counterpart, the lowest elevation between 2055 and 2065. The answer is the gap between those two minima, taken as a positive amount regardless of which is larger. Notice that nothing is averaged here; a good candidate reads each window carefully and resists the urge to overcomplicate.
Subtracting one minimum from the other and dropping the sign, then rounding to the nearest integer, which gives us 50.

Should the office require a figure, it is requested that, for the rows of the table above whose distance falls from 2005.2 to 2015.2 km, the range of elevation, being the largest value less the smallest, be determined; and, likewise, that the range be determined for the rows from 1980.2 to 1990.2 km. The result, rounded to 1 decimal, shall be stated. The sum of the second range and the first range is 19.2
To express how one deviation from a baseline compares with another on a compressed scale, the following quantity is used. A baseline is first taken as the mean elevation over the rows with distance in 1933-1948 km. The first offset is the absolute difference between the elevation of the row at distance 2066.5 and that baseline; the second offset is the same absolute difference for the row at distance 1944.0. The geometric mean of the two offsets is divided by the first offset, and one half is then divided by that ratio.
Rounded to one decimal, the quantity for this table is 1.7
